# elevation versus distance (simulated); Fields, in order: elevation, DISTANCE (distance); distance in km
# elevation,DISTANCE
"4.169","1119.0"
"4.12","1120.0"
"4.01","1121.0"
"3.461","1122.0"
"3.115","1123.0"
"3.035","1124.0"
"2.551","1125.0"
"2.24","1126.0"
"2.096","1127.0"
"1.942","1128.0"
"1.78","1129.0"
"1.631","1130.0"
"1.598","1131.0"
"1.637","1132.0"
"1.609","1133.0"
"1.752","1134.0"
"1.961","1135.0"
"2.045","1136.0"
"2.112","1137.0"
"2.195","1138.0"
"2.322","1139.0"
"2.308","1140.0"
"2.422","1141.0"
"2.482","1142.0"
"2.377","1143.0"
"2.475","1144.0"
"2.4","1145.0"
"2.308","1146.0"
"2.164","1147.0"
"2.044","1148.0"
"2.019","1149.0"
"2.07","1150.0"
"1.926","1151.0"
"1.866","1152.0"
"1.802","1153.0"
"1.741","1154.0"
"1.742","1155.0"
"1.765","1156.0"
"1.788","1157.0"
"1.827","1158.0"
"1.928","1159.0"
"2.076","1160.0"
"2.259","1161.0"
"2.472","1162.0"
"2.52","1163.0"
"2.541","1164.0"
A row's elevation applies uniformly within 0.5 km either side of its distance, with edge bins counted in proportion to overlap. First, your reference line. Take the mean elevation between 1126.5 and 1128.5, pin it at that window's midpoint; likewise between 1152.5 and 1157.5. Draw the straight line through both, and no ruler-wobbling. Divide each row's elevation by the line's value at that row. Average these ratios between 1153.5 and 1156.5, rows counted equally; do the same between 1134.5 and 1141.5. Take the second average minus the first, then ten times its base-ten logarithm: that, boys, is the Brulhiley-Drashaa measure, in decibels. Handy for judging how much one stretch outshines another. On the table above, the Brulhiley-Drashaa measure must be -8.2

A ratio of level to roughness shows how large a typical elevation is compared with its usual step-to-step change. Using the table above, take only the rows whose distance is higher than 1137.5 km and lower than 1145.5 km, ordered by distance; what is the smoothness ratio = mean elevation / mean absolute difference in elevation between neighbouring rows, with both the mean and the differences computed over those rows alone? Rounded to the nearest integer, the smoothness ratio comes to 28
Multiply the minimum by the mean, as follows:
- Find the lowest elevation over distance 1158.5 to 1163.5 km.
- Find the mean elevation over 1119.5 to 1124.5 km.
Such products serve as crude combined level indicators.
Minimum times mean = 6.8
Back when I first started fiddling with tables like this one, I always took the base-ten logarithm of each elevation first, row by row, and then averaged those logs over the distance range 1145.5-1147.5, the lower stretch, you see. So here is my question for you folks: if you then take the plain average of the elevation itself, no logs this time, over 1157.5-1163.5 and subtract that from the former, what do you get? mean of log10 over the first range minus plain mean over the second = -1.8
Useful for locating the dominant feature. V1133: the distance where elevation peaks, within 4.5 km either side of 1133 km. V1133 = 1137.0 km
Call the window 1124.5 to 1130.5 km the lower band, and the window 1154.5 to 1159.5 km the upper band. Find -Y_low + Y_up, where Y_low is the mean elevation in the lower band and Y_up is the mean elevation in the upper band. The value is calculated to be -0.2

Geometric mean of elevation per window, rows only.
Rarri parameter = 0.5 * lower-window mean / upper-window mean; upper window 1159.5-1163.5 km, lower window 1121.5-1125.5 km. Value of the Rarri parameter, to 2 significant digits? 0.65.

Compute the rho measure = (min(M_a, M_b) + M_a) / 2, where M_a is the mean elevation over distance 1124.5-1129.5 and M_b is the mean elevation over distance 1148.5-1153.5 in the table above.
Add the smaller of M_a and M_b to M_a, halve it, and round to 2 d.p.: 2.03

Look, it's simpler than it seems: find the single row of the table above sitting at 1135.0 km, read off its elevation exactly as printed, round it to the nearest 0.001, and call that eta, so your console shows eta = 1.961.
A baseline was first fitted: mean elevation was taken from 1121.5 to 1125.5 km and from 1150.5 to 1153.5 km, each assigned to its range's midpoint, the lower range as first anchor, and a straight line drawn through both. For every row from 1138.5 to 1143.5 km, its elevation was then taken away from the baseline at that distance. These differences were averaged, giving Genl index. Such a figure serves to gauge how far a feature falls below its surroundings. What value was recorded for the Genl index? -0.06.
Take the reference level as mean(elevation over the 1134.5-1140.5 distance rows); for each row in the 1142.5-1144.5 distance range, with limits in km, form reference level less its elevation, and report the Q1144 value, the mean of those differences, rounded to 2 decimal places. -0.27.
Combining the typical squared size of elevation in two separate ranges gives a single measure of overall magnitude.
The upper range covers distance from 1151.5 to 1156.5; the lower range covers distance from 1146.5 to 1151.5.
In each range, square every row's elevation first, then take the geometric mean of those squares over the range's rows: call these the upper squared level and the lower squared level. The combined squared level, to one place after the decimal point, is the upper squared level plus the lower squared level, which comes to 7.4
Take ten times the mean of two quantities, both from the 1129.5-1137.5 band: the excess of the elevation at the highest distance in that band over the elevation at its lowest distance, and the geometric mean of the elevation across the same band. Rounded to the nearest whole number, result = 11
